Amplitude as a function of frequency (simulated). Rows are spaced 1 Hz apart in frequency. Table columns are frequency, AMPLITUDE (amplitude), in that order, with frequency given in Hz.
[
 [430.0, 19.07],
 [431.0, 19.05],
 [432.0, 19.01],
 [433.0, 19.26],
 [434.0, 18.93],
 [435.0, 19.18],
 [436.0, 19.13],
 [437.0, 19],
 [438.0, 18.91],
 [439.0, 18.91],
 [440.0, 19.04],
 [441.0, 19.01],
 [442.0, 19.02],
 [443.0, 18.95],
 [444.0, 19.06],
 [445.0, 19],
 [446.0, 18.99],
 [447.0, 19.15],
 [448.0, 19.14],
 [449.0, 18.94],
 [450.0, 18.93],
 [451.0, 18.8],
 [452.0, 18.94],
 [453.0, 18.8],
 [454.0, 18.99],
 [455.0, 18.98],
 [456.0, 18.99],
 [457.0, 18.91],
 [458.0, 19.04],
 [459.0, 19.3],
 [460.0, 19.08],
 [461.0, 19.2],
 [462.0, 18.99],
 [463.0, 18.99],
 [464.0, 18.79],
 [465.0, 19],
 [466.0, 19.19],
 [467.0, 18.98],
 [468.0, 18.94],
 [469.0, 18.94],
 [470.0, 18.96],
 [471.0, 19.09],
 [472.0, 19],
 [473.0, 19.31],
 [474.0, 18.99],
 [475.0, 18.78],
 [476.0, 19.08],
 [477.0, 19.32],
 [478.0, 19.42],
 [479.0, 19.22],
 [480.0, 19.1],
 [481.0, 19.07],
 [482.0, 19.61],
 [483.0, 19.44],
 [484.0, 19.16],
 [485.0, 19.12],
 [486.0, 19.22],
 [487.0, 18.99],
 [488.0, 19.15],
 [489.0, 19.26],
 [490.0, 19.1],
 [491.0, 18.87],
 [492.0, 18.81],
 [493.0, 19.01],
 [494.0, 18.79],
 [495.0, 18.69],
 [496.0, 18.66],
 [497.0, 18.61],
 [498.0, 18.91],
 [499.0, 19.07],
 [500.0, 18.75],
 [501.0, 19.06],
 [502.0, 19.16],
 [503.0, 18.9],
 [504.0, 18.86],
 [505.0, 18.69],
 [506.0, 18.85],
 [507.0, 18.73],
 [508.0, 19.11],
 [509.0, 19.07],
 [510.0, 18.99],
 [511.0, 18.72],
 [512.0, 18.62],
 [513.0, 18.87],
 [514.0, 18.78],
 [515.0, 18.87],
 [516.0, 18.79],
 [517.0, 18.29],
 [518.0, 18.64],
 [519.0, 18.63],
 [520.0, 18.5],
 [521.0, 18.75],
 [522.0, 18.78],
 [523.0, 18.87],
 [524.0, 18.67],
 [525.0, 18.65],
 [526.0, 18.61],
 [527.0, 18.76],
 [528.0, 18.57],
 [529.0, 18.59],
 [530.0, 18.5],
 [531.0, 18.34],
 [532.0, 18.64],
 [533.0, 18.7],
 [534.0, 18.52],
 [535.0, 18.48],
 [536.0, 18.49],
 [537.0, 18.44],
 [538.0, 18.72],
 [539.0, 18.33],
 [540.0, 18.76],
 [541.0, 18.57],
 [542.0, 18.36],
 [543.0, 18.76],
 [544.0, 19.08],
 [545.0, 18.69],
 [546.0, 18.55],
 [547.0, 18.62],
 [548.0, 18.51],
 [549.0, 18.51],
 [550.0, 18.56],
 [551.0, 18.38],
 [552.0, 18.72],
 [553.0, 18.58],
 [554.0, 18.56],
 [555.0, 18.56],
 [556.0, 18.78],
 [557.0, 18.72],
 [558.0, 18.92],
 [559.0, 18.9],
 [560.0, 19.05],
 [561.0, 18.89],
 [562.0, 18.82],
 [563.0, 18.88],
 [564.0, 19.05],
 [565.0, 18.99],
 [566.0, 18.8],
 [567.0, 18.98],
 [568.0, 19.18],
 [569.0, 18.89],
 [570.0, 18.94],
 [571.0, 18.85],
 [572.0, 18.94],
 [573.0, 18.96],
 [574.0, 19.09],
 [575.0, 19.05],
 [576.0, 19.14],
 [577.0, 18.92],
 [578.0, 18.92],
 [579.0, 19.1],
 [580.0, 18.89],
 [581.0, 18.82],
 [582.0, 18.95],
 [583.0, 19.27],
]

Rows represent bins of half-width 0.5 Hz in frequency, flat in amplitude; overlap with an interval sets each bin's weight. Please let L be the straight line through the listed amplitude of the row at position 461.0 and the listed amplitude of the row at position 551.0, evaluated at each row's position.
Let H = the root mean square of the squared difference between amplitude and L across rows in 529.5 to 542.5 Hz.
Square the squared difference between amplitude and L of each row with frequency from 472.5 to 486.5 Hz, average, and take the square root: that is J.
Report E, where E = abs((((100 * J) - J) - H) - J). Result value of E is 11.9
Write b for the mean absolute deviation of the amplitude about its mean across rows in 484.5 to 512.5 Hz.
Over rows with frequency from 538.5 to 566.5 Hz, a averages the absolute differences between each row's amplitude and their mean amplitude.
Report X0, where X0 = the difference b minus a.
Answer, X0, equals -0.01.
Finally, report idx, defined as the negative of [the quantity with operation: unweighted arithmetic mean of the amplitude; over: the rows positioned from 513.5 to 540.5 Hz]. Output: -18.62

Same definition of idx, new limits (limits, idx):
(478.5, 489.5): -19.21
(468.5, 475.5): -19.01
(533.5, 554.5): -18.58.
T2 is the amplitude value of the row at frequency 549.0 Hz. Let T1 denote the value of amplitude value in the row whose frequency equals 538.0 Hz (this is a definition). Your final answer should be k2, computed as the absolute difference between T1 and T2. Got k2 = 0.2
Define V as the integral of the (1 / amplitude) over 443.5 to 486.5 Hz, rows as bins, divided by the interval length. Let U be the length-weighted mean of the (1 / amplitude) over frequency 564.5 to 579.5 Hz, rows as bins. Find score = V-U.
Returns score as -0.0002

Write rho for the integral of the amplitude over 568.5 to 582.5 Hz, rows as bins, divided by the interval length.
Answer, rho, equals 19.0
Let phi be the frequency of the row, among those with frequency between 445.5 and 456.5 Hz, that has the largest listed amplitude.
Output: 447.0 Hz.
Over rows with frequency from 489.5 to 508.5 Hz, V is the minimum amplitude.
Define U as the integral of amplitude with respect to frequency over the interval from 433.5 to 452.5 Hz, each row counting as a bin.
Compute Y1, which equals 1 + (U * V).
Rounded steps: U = 361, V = 18.61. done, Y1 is 6720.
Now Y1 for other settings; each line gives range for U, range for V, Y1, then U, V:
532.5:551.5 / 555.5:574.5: 6610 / 353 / 18.72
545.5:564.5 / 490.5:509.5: 6618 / 356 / 18.61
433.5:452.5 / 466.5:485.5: 6781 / 361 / 18.78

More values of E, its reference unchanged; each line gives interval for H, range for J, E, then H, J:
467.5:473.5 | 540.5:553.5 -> 12.0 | 0.03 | 0.123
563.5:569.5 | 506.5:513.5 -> 5.3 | 0.60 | 0.061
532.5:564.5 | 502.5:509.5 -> 5.3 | 0.22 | 0.056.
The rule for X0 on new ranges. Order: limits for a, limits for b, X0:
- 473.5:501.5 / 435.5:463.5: -0.11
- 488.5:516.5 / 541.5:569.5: 0.04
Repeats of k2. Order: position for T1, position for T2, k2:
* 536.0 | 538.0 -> 0.2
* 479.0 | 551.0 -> 0.8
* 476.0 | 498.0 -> 0.2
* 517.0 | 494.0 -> 0.5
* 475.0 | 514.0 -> 0.0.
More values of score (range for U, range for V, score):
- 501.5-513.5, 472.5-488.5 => -0.0008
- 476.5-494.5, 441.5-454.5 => 0.0005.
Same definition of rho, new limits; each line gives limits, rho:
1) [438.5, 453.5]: 19.0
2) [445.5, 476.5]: 19.0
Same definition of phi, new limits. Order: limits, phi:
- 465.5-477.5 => 477.0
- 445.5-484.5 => 482.0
